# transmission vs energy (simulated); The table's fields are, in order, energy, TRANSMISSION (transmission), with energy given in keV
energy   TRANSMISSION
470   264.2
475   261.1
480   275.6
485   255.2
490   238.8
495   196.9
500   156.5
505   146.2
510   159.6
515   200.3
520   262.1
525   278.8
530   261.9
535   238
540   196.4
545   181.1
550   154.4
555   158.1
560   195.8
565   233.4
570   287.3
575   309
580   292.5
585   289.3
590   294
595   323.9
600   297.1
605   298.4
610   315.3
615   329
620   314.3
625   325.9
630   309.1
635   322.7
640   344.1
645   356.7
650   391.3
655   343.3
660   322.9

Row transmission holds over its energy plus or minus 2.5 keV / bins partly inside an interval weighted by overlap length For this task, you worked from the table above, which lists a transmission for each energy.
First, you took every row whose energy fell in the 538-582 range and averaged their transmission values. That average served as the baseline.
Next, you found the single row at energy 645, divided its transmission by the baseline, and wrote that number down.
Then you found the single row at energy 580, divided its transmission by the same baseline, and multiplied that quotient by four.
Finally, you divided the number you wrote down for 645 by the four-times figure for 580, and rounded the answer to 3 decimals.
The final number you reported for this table 0.305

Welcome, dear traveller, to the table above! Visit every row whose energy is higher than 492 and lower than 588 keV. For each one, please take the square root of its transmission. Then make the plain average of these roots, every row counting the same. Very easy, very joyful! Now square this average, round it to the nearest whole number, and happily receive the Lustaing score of 218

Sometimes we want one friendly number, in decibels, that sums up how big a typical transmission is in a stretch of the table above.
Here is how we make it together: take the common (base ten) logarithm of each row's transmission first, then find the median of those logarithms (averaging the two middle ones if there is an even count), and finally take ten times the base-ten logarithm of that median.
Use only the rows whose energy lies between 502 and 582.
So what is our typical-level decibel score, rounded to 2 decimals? 3.68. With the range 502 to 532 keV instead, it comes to 3.73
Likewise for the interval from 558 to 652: 3.96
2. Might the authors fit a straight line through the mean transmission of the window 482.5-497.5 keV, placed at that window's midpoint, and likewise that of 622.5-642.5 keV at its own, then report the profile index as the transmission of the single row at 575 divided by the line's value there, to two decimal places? 1.08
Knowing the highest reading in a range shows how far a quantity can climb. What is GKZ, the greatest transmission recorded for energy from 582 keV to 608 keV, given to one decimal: 323.9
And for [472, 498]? 275.6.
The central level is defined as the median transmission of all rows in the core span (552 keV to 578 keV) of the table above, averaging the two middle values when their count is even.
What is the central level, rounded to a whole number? 233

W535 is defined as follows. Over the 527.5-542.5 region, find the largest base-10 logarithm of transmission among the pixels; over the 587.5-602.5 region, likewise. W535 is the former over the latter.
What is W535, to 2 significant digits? 0.96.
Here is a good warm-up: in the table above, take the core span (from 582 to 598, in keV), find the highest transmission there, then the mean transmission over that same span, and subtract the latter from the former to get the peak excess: 22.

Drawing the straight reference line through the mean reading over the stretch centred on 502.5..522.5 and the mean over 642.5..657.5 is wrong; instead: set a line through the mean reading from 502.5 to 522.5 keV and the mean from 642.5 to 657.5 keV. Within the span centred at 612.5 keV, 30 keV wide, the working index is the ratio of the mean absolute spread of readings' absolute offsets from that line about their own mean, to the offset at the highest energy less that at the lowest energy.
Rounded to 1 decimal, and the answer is 1.2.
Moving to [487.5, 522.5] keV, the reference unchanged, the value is -1.3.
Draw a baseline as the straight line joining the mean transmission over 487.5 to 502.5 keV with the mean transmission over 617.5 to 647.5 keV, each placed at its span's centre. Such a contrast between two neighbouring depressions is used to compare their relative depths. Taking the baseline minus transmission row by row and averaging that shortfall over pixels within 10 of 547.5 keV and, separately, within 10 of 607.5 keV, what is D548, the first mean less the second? 80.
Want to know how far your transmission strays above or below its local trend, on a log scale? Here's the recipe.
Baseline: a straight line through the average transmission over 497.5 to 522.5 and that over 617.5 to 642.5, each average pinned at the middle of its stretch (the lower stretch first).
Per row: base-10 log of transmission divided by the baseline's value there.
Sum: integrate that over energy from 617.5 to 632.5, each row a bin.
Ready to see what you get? 0.0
